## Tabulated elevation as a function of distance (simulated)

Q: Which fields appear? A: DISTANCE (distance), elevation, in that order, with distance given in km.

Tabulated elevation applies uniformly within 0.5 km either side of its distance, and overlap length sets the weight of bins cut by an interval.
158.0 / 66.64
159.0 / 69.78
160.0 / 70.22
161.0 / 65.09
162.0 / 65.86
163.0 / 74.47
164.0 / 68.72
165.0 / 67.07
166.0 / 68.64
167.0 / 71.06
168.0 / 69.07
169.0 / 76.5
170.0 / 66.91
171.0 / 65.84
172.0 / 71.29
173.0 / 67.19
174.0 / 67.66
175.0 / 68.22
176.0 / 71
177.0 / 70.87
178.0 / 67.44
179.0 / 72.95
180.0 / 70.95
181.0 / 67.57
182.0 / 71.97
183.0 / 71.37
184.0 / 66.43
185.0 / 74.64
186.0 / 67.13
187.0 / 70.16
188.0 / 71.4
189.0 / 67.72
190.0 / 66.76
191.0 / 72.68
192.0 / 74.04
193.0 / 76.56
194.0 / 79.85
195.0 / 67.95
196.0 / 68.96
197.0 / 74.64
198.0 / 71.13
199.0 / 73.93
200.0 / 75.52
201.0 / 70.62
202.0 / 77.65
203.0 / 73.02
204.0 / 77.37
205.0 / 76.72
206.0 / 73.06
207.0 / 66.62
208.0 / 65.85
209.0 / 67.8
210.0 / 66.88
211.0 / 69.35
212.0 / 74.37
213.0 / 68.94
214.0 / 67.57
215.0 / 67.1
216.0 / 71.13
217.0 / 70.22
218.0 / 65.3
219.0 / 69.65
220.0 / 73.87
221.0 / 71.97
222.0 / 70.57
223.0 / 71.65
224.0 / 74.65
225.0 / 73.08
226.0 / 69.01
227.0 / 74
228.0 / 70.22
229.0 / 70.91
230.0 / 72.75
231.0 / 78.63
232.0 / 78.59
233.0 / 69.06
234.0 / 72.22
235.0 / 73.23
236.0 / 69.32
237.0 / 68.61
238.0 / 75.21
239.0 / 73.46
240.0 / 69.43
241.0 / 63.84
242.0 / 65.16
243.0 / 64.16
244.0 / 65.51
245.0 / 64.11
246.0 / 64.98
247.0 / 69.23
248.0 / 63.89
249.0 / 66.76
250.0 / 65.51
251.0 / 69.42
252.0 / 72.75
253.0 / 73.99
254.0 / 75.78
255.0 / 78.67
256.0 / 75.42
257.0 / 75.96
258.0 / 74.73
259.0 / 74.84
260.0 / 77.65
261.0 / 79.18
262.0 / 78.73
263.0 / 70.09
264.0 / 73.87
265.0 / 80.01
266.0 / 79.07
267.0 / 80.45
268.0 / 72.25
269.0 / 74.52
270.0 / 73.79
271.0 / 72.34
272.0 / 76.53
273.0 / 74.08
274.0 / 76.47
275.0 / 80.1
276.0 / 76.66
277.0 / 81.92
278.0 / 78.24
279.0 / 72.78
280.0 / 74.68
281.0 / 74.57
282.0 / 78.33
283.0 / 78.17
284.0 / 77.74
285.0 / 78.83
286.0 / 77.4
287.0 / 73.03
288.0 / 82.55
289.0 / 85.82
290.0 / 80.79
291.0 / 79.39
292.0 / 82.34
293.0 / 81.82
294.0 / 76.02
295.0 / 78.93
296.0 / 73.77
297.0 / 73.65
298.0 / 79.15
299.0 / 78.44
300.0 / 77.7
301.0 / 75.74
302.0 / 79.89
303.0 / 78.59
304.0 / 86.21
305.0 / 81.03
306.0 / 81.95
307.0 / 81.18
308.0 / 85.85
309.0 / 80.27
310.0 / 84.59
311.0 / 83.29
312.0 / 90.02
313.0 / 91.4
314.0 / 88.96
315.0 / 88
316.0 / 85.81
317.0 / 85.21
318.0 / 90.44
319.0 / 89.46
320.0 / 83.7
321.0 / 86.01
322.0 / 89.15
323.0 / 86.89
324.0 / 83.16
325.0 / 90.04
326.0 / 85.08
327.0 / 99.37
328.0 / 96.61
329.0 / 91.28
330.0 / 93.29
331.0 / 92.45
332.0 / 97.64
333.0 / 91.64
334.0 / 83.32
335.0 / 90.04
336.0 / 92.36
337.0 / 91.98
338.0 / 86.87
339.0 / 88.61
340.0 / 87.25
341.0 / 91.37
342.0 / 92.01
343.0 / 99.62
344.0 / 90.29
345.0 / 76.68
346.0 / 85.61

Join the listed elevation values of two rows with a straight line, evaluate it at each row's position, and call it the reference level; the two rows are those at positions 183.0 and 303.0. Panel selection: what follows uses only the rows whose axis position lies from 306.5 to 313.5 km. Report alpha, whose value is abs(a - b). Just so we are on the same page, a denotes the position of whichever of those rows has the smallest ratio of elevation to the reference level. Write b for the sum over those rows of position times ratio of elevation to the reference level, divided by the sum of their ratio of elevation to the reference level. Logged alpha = 1.1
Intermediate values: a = 309.0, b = 310.1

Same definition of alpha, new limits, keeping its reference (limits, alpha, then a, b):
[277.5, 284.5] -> 2.0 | 279.0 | 281.0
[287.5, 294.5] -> 3.0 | 294.0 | 291.0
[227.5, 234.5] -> 2.0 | 233.0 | 231.0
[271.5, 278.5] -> 2.0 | 273.0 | 275.0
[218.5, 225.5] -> 3.0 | 219.0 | 222.0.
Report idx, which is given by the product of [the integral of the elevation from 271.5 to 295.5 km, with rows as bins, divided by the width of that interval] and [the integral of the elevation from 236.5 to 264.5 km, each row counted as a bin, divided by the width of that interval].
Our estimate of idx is 5562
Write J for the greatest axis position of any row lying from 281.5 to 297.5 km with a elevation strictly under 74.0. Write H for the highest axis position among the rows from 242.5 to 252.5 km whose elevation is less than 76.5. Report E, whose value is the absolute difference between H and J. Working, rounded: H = 252.0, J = 297.0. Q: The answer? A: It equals 45 km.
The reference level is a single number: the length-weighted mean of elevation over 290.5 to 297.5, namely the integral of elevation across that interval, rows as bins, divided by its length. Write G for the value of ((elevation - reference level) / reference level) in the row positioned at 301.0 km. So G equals -0.029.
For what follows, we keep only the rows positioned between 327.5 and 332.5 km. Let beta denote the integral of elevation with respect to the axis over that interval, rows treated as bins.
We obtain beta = 471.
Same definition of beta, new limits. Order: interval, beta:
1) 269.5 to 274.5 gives 373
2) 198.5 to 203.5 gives 371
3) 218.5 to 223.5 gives 358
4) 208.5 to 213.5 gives 347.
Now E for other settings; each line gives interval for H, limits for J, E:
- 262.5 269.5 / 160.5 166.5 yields 103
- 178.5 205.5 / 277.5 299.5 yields 94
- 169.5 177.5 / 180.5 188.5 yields 11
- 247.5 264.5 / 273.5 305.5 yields 33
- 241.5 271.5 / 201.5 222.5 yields 49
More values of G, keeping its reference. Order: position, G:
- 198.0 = -0.088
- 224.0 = -0.043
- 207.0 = -0.146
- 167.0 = -0.089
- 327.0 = 0.274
